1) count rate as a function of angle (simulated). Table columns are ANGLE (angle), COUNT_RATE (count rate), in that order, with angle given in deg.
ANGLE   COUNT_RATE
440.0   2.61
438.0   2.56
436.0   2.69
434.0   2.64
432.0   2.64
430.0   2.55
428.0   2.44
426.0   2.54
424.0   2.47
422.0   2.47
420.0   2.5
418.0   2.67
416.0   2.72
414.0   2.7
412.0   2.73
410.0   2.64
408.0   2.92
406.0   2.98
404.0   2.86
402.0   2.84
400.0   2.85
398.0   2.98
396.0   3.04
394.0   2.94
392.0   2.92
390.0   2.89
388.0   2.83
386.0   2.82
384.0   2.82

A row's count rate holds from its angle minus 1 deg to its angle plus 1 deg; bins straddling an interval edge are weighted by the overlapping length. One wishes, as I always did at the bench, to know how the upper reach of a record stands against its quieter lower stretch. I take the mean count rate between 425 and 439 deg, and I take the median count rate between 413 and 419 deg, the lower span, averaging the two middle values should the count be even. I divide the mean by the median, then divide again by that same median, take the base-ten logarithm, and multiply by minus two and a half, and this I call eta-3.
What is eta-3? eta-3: 1.13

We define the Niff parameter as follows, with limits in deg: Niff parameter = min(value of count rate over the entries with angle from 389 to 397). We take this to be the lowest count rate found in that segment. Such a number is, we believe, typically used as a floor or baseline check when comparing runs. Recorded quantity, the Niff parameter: 2.89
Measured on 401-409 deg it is 2.84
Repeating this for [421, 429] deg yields 2.44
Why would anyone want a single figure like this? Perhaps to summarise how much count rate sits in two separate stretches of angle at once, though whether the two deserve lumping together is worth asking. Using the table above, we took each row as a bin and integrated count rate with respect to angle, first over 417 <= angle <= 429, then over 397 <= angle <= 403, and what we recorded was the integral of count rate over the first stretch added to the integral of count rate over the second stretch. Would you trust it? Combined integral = 48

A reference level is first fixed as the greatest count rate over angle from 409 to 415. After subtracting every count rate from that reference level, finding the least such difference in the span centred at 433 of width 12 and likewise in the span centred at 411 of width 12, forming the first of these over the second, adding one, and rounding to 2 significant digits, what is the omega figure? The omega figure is 0.84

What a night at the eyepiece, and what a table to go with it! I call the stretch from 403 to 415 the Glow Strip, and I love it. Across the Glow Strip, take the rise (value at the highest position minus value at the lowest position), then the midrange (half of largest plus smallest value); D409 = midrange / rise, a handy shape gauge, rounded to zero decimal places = -18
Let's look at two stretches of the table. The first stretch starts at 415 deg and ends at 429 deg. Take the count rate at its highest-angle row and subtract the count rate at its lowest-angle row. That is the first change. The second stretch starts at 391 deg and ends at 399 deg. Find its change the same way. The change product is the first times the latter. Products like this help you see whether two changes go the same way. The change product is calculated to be -0.017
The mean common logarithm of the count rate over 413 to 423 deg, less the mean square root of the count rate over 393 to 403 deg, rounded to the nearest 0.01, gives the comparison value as -1.29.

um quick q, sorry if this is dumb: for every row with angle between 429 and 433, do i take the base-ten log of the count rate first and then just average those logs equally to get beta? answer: 0.41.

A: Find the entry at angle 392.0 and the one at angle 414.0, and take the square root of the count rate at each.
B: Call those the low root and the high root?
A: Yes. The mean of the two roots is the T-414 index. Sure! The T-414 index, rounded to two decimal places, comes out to 1.68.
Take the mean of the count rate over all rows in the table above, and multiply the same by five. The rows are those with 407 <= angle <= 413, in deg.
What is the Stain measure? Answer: 13.8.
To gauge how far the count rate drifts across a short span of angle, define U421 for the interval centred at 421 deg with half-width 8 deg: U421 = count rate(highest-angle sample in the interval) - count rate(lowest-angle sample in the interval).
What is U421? -0.26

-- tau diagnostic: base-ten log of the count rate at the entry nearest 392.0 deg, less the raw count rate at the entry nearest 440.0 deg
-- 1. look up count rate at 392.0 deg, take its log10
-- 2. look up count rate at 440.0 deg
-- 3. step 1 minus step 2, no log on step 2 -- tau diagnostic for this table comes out -2.14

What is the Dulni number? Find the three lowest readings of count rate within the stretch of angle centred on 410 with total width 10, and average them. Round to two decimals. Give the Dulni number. 2.69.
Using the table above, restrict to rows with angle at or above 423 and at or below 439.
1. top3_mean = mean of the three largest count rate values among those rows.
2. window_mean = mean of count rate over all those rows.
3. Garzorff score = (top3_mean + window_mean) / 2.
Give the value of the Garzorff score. 2.61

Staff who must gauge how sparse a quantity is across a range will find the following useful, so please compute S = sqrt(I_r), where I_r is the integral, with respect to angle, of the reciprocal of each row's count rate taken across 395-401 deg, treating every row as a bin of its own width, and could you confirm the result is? 1.43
